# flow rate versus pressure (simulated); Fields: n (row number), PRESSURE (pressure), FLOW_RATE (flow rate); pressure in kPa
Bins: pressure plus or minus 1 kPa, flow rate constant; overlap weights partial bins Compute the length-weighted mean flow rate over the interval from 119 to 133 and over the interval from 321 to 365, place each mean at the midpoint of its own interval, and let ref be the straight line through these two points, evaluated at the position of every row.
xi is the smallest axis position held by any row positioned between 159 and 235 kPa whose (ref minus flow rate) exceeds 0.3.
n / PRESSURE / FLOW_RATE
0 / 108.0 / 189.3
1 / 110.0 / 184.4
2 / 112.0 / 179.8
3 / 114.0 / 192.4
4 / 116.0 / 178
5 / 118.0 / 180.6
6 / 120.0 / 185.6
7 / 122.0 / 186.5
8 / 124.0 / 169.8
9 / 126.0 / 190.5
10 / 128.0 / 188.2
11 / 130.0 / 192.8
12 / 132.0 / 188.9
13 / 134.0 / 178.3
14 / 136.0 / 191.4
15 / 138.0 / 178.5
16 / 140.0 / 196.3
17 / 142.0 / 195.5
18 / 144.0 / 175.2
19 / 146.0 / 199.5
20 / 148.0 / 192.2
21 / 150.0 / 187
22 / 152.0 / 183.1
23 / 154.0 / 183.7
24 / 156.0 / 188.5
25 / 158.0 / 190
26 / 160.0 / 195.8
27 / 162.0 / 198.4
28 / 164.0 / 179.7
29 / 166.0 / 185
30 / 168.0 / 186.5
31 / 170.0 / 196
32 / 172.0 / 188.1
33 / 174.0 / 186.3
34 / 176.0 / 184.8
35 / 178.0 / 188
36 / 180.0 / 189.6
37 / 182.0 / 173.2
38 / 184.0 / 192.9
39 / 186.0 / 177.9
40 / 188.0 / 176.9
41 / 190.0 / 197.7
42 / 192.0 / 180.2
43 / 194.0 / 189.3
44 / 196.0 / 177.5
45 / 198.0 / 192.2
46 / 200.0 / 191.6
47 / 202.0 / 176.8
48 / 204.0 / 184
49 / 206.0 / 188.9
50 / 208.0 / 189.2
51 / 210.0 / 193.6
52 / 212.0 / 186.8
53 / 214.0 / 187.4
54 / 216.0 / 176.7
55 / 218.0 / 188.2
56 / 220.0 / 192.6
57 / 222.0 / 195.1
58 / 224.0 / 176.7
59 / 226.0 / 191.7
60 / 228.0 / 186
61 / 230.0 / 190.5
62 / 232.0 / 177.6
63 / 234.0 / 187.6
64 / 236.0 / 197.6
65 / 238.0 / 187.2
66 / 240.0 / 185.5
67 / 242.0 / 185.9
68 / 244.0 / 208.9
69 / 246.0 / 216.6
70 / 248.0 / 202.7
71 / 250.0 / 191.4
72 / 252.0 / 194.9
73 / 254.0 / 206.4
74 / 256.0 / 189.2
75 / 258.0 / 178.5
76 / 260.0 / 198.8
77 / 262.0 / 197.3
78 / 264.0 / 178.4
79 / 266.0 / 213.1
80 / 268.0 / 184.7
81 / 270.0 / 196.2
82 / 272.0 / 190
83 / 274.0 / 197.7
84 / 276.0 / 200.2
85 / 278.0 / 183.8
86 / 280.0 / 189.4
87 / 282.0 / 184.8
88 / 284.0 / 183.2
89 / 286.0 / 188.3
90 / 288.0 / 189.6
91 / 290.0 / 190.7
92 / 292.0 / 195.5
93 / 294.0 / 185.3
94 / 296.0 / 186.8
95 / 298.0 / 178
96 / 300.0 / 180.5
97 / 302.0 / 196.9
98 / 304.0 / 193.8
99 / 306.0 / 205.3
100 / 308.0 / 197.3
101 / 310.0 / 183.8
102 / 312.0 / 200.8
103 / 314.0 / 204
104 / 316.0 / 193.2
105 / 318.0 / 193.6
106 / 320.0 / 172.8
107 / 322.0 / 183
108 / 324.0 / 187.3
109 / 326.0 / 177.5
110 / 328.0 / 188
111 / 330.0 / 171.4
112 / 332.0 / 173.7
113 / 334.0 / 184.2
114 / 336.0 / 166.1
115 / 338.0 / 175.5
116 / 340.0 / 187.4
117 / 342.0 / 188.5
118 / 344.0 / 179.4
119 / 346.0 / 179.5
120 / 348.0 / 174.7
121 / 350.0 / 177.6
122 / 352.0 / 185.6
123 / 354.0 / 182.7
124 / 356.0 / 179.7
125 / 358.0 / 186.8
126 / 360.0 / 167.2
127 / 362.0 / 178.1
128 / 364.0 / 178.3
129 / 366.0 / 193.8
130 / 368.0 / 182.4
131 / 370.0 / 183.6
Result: 164.0 kPa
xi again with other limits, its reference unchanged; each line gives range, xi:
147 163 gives 152.0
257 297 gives 258.0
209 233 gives 216.0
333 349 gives 336.0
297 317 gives 298.0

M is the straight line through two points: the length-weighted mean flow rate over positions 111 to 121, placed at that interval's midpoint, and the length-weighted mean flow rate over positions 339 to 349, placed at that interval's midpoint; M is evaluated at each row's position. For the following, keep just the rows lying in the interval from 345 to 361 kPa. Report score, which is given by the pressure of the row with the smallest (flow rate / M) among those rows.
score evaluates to 360.0 kPa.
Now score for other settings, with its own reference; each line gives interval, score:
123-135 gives 124.0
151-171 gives 164.0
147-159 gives 152.0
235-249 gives 240.0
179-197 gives 182.0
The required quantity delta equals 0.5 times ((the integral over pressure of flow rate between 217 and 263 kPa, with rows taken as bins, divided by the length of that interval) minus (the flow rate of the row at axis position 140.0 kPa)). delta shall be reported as -1.9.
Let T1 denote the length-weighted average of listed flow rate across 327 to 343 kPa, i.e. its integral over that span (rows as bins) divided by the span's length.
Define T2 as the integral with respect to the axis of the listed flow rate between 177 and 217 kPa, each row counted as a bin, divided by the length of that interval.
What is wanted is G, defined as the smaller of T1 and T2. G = 179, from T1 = 179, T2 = 186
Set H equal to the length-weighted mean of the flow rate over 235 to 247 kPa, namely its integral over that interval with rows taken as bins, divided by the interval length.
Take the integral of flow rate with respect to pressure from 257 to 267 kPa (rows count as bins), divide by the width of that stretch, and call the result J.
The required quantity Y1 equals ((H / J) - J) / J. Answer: -0.995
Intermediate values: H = 197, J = 193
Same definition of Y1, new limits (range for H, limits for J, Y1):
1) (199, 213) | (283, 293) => -0.995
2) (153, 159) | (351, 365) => -0.994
